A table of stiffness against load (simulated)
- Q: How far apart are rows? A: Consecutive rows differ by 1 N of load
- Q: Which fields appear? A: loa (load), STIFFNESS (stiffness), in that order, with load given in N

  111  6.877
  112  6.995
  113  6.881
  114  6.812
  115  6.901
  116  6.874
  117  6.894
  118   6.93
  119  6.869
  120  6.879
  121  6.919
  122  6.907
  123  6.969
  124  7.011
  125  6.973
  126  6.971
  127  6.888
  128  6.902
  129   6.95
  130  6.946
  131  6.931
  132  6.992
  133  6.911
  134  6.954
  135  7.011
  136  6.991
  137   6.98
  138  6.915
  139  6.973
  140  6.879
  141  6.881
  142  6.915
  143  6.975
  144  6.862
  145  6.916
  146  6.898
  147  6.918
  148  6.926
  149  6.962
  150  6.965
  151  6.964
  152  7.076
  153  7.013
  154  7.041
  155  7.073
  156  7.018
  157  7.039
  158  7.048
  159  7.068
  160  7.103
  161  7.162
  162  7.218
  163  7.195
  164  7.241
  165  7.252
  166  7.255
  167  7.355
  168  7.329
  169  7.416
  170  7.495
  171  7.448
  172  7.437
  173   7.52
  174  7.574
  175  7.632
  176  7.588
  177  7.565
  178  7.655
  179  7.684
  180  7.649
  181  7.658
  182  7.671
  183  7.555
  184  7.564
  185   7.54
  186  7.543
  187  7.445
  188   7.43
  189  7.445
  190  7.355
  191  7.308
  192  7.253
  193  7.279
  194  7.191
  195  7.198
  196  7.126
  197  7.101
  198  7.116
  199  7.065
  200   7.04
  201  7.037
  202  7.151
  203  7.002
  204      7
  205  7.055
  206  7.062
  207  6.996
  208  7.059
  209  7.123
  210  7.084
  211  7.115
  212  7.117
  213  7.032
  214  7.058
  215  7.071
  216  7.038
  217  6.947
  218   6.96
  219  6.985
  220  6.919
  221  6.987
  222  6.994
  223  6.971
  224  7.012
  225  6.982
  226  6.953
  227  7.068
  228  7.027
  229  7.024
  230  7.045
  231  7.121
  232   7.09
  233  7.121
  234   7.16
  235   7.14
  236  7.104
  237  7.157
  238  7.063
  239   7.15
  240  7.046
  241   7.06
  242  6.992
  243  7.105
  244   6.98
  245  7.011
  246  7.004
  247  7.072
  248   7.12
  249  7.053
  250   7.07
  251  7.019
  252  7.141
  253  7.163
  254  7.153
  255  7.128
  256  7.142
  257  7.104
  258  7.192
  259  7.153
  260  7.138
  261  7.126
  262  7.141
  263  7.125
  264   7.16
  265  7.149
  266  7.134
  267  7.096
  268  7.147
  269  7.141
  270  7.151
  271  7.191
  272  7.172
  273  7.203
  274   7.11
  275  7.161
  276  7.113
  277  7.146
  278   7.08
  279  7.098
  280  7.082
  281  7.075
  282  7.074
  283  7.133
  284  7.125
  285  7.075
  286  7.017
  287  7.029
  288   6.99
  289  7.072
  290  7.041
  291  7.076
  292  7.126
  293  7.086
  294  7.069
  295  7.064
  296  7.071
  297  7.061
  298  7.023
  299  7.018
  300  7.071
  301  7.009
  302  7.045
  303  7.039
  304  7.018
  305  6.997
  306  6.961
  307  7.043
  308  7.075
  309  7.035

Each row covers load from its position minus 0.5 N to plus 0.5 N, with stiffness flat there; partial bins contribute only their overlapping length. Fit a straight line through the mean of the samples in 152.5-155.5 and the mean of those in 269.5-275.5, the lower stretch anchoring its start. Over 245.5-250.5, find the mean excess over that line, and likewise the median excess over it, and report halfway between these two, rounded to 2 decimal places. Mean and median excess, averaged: -0.07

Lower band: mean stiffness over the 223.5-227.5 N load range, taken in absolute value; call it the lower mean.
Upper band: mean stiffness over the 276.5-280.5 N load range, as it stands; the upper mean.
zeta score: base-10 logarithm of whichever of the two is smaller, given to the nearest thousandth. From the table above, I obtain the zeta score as 0.845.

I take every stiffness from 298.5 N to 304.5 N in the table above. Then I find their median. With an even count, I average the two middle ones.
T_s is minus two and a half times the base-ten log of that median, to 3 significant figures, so -2.12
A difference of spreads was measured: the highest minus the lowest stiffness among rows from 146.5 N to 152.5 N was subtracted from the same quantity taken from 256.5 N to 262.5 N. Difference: -0.07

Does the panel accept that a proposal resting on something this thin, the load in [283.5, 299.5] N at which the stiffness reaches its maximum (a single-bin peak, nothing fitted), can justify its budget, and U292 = 292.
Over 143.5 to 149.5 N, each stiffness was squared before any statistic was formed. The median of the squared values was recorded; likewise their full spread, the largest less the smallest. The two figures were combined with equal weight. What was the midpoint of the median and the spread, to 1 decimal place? 24.6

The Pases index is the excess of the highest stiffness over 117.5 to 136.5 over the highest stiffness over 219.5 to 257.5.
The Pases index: -0.15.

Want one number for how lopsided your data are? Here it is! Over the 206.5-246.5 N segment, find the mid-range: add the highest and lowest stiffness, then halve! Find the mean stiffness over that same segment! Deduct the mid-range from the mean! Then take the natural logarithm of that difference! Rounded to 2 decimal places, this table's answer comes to -4.92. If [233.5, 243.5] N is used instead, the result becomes -3.83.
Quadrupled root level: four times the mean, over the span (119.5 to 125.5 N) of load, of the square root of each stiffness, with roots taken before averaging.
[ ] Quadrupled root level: 10.54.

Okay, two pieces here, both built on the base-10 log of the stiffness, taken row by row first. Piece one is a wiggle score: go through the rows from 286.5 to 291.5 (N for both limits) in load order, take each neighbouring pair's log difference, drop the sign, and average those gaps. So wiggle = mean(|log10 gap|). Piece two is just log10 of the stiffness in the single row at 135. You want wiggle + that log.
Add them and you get 0.849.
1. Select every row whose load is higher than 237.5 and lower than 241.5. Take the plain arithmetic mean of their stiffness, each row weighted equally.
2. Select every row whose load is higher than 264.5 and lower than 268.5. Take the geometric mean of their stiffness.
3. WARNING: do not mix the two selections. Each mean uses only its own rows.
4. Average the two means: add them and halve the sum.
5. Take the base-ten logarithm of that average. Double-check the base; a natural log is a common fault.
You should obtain 0.852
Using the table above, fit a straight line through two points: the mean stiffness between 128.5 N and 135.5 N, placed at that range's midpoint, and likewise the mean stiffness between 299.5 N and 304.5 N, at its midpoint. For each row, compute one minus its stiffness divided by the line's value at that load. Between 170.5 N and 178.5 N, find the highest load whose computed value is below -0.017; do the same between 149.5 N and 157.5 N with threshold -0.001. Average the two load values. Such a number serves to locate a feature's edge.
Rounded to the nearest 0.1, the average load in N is 167.5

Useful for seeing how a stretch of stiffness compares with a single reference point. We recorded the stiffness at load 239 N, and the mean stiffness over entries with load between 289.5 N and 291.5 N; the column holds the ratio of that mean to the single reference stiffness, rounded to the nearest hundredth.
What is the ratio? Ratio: 0.99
